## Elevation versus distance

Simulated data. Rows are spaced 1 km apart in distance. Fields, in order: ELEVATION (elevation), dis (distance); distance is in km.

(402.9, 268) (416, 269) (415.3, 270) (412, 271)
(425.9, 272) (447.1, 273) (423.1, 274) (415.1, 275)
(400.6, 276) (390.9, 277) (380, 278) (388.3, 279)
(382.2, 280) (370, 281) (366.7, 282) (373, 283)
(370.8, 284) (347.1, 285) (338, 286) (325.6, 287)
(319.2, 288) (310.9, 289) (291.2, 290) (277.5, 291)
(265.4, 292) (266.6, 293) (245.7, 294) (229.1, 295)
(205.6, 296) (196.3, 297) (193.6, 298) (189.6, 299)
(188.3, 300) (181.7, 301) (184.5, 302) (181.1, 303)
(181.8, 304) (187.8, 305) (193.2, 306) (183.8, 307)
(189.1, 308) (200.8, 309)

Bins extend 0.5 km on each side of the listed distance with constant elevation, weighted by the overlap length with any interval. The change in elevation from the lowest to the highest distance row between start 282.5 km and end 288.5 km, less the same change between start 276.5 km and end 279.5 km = -51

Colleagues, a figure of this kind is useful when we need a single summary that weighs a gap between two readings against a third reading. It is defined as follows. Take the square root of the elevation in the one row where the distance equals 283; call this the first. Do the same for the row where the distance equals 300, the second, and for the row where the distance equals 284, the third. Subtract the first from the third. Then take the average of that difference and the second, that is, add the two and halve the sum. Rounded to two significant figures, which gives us 6.8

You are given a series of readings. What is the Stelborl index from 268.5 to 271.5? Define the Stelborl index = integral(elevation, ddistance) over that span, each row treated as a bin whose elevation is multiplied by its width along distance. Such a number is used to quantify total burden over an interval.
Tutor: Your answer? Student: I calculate 1243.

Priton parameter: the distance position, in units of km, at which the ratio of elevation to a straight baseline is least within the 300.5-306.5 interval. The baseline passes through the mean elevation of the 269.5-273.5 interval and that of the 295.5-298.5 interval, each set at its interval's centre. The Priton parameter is 301 km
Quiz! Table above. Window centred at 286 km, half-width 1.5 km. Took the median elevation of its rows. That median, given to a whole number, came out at 338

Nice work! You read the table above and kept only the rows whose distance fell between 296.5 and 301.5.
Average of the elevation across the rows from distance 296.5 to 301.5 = 190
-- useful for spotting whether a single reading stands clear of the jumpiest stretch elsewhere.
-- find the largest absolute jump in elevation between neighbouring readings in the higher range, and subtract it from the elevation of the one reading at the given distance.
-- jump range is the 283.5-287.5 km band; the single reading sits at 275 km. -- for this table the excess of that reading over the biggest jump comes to 391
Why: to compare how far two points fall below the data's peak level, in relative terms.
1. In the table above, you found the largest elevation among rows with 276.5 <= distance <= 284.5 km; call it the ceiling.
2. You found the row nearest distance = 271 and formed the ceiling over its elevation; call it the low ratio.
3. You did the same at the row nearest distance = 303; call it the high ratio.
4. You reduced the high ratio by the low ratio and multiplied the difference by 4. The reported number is 4.8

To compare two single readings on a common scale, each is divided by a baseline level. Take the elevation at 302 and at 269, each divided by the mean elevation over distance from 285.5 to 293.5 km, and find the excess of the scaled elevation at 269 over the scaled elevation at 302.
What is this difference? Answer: 0.77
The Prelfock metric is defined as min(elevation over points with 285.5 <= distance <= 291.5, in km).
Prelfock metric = 277.5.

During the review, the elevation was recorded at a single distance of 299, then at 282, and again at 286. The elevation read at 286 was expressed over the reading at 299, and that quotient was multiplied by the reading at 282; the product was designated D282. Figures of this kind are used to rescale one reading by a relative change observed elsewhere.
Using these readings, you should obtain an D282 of 654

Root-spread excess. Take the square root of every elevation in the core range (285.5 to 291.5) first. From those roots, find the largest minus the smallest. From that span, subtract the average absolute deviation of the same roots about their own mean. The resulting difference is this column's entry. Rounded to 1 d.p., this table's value 1.2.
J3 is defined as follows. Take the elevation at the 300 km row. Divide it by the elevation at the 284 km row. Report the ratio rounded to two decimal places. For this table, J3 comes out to 0.51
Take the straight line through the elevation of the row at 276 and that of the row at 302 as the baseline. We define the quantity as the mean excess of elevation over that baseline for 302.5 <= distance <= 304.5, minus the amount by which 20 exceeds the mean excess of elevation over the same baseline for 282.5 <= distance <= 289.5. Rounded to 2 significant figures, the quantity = 13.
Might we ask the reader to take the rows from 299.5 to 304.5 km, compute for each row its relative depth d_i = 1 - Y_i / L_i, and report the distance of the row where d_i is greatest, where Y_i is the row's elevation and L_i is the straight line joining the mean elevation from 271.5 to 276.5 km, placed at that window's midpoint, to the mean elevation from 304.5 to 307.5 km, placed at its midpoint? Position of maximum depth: 301 km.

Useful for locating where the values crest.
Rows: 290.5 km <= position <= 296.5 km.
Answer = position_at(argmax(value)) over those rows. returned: 291 km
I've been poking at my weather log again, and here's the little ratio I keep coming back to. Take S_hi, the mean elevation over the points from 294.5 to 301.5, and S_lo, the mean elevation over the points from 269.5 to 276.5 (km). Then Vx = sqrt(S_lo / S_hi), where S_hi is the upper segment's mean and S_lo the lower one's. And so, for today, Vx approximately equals 1.5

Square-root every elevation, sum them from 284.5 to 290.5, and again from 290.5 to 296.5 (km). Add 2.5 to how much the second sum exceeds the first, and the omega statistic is -11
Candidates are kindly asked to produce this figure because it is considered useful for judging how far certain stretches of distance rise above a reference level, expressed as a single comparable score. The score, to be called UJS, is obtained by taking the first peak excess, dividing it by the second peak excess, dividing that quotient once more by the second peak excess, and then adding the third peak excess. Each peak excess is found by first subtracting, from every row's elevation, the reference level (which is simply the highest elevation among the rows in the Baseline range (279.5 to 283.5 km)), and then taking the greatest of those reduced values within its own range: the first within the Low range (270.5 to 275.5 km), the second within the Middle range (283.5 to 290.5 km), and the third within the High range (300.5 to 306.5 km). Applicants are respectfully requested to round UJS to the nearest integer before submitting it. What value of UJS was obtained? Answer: -189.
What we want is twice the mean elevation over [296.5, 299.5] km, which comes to 386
